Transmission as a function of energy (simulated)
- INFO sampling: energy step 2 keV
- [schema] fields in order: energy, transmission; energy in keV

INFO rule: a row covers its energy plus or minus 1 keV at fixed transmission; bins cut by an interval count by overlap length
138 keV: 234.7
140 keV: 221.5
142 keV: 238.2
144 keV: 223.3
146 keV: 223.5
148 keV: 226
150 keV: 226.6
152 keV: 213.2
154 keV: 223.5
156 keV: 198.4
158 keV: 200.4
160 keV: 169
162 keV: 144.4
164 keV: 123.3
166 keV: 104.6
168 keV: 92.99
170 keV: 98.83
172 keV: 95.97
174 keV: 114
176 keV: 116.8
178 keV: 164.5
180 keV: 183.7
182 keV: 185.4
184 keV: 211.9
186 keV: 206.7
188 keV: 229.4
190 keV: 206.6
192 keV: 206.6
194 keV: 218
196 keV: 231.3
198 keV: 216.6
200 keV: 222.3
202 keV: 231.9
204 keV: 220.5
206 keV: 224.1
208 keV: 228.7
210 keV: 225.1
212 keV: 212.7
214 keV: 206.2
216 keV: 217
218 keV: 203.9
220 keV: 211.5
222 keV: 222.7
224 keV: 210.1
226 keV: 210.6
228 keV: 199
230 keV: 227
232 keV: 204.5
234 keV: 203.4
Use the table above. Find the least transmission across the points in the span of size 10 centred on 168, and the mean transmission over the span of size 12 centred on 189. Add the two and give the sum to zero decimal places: 306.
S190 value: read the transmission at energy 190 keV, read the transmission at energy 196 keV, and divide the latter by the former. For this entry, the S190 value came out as 1.12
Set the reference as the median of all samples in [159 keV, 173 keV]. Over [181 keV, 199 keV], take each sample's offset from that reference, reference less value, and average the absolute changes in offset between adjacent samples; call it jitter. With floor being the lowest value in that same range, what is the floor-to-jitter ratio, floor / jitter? 13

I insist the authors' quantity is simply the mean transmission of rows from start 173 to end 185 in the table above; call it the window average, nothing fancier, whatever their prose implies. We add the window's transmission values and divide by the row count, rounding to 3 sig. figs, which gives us 163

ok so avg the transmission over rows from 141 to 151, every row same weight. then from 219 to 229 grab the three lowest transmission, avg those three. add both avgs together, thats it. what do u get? 434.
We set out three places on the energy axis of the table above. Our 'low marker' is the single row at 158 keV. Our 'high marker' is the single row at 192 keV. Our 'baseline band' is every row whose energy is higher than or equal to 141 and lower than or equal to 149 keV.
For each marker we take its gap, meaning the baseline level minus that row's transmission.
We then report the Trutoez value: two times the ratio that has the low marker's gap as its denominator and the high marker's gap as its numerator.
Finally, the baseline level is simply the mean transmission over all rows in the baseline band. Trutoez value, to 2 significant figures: 1.5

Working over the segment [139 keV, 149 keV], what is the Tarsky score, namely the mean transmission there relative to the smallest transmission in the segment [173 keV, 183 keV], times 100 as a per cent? 199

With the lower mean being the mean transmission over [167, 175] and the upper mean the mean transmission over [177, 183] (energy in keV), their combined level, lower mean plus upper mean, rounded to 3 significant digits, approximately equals 278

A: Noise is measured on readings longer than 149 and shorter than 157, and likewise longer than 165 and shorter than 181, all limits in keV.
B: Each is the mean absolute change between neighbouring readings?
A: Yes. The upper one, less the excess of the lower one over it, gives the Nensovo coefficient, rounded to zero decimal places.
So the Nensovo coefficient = 15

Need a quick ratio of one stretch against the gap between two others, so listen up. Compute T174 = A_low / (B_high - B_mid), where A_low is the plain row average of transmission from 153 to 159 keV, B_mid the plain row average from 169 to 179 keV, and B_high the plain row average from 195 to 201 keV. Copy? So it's 2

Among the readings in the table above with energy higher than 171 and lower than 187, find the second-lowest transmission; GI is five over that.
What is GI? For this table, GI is 0.0439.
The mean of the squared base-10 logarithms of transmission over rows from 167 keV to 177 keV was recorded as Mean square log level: 4.06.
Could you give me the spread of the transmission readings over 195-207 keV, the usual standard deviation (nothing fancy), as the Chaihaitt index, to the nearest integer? 6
